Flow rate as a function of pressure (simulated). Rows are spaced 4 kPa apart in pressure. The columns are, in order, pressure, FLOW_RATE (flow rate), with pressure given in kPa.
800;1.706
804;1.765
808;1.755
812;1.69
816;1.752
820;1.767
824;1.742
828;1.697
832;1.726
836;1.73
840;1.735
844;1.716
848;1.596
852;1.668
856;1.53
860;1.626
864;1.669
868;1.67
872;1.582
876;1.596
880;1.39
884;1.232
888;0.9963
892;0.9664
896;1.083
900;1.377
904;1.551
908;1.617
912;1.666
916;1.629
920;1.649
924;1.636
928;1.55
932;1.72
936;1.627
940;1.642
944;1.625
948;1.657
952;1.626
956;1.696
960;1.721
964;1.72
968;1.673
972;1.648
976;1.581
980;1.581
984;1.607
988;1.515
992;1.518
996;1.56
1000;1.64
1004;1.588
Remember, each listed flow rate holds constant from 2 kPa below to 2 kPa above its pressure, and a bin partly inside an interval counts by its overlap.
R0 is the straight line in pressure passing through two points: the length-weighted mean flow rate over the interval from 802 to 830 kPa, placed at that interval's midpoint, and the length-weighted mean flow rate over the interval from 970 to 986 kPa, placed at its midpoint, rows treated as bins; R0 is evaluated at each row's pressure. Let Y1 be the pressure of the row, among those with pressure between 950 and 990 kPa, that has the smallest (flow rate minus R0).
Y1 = 988 kPa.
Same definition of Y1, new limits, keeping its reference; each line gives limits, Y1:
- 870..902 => 892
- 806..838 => 812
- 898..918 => 900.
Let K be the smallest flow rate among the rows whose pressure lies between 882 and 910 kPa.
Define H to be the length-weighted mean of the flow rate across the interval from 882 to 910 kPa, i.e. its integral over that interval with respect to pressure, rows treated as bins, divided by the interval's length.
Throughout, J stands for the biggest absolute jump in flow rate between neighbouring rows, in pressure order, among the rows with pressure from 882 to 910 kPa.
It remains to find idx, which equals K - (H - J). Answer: 0.00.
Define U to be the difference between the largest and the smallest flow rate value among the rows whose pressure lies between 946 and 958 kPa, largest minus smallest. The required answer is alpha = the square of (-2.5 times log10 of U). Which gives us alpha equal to 8.3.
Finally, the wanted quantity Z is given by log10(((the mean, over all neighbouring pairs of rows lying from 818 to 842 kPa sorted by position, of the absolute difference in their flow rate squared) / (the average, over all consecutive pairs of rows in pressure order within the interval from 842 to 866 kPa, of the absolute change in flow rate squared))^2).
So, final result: -1.2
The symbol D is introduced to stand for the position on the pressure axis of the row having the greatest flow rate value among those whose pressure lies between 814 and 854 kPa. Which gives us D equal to 820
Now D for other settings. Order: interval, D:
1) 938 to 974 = 960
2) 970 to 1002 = 972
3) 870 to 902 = 876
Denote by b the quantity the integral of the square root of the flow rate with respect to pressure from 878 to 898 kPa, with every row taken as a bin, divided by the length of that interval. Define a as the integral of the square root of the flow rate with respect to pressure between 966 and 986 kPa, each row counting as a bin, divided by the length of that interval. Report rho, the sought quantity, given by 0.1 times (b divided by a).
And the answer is 0.084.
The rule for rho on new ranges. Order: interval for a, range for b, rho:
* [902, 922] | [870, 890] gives 0.091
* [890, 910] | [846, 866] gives 0.111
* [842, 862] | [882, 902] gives 0.083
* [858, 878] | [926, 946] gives 0.100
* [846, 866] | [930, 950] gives 0.101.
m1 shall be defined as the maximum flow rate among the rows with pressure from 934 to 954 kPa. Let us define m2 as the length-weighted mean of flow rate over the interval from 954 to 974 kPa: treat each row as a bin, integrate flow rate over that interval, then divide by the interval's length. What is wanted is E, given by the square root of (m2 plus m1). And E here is 1.83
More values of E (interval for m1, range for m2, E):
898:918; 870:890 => 1.74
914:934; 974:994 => 1.81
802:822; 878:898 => 1.70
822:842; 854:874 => 1.83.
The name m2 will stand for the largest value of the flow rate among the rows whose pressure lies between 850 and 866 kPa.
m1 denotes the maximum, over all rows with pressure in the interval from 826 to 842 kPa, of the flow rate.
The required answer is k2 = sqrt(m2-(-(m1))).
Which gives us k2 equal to 1.84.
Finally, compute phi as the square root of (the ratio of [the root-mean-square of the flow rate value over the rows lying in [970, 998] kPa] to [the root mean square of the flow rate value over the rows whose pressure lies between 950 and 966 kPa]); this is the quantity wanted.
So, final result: 0.96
